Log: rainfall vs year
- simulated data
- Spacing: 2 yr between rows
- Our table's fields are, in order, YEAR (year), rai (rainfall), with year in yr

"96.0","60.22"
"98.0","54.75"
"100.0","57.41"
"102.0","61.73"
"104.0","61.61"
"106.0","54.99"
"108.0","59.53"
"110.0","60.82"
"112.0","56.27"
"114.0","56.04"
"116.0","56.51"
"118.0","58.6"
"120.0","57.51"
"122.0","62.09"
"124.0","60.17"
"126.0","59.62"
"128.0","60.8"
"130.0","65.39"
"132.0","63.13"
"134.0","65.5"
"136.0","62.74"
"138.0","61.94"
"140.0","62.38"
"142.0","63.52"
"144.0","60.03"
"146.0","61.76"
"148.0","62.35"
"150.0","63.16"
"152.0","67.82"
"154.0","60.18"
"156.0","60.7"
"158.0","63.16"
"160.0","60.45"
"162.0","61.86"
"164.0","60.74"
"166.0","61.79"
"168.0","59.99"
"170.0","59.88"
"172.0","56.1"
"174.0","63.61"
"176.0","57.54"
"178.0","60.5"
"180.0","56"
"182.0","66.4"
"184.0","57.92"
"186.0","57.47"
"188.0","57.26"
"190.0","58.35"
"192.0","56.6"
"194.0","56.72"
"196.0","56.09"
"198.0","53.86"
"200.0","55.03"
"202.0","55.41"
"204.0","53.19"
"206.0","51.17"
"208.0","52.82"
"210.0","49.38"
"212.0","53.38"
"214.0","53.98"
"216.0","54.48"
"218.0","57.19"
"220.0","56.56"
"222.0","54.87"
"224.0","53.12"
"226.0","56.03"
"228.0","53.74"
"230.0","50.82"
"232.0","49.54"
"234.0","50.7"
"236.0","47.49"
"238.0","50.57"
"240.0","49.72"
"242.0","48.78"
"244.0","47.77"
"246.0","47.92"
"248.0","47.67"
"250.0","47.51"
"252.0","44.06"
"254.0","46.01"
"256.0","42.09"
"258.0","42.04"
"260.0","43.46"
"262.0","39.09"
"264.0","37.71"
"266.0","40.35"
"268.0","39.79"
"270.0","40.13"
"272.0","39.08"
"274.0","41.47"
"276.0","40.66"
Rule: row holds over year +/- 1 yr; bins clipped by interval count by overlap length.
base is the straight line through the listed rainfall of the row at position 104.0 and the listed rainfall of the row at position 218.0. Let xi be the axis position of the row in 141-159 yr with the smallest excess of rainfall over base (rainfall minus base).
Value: 144.0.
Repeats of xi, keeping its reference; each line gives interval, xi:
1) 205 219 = 210.0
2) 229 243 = 236.0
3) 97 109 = 98.0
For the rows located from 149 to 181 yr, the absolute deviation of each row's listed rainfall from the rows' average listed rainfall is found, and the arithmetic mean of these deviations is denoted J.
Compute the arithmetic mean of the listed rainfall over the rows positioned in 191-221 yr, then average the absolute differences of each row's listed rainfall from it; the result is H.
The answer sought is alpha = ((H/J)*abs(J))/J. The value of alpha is 0.85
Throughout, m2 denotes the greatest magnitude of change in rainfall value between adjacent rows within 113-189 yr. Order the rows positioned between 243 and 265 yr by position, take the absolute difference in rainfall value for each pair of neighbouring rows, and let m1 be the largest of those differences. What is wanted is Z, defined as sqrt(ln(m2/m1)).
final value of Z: 0.93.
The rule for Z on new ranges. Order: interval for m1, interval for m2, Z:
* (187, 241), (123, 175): 0.80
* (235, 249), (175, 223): 1.10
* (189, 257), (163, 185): 0.98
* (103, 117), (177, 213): 0.67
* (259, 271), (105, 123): 0.22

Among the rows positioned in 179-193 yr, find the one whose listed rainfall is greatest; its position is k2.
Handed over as 182.0 yr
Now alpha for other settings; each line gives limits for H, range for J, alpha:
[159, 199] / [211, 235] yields 1.35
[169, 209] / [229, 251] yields 2.09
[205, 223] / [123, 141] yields 1.16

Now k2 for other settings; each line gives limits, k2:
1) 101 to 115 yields 102.0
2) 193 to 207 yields 194.0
